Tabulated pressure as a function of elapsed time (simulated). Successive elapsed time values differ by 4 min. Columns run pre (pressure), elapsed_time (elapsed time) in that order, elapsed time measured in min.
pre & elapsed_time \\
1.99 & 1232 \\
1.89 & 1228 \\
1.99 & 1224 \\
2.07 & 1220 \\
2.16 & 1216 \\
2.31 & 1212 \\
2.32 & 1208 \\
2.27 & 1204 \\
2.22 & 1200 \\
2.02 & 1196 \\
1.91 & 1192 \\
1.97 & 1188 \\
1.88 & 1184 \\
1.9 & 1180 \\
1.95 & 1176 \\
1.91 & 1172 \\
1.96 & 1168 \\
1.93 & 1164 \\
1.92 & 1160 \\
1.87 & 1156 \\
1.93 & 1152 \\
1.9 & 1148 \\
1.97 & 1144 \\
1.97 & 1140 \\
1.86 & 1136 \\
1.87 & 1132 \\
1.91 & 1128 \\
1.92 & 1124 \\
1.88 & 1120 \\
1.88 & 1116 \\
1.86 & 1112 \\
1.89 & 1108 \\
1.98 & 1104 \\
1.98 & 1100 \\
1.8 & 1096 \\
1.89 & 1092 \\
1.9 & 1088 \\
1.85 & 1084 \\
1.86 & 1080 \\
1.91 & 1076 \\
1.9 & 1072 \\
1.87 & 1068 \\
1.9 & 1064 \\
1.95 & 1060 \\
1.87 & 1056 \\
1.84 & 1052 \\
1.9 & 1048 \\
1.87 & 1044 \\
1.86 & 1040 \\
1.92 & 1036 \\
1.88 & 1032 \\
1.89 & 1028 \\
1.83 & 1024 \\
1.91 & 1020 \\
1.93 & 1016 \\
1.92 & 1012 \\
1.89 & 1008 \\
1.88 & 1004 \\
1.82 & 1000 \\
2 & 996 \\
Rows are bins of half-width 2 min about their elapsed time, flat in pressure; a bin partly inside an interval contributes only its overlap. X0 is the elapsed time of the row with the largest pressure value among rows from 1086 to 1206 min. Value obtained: 1204 min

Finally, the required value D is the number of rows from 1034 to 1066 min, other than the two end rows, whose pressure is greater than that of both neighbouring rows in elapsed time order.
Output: 2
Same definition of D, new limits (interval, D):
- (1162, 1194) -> 3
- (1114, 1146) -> 1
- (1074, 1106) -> 1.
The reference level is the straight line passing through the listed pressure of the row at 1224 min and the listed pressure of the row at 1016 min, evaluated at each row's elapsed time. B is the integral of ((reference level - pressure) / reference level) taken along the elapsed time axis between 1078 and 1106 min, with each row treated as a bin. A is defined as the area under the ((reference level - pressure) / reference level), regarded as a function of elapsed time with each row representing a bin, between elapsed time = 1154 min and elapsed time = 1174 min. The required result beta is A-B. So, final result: -0.27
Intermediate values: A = 0.55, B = 0.8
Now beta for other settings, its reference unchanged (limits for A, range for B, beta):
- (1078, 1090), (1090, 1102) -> 0.10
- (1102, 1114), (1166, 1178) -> 0.07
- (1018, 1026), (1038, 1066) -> -0.55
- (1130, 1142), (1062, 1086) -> -0.41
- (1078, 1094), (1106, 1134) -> -0.42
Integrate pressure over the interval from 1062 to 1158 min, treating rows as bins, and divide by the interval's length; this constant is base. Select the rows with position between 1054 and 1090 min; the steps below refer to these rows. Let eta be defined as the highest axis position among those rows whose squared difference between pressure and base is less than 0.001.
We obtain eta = 1088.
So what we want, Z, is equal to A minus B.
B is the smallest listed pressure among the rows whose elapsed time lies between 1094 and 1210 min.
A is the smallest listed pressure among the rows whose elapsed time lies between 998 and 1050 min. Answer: 0.020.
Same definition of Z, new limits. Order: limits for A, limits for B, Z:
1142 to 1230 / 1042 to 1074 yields 0.030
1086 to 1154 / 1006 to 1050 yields -0.030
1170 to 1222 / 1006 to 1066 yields 0.050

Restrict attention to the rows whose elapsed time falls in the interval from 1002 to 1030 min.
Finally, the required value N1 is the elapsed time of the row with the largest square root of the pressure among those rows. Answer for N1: 1016 min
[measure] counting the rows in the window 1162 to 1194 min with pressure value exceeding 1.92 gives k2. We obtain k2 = 4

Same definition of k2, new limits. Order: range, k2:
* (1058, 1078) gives 1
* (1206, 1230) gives 5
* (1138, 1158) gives 3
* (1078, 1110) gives 2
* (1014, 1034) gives 1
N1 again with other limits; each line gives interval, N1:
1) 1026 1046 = 1036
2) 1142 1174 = 1144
